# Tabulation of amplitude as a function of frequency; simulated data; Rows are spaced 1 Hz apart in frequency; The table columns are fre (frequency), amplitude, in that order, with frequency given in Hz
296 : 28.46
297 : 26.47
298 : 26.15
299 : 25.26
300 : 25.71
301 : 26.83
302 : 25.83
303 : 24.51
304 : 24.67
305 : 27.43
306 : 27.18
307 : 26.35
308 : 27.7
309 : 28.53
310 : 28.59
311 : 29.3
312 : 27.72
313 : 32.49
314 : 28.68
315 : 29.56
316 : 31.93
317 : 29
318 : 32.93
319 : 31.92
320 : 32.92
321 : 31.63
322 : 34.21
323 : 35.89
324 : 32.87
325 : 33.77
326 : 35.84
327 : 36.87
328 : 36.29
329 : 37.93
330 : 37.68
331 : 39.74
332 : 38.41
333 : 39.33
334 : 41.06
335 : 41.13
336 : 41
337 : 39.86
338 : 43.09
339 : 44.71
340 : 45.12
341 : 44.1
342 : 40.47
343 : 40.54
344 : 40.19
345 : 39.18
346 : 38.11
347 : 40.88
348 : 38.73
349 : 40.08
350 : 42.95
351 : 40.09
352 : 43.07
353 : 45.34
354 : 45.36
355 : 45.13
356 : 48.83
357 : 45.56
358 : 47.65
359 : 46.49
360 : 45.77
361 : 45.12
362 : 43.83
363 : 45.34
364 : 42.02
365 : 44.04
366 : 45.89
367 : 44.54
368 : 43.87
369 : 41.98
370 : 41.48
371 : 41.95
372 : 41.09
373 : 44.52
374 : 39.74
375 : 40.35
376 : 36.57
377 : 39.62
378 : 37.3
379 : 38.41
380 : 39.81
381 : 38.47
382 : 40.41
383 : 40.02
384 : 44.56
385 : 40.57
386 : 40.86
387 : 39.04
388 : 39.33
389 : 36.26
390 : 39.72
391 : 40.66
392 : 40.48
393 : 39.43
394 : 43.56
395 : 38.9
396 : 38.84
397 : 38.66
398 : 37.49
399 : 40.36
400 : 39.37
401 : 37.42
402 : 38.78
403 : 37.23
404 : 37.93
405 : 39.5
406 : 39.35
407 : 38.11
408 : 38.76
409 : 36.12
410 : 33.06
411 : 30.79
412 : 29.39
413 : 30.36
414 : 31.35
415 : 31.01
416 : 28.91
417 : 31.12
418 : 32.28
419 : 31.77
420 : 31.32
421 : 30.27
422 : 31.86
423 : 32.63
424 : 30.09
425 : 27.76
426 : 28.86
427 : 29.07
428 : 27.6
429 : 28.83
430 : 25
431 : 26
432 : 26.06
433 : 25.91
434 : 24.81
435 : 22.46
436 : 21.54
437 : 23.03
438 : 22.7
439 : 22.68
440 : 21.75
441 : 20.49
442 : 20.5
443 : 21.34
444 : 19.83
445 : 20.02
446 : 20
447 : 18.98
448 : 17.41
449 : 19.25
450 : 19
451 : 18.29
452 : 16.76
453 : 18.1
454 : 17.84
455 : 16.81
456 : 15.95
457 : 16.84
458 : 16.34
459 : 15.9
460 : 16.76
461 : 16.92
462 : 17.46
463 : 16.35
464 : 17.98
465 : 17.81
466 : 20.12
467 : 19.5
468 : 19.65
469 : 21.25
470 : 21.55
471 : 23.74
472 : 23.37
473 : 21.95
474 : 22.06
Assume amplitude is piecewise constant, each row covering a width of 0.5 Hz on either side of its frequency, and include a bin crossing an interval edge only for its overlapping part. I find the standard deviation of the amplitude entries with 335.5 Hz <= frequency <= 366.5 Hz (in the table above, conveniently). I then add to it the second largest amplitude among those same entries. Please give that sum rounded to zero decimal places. 50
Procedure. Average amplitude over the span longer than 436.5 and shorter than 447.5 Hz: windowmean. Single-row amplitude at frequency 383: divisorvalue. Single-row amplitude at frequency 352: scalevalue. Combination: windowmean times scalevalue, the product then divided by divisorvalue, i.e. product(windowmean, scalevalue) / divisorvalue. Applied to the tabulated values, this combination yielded 23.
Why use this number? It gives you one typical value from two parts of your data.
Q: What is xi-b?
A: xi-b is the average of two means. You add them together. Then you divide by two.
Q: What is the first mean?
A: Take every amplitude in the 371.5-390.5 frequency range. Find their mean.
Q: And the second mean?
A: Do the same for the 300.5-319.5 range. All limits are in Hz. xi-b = 34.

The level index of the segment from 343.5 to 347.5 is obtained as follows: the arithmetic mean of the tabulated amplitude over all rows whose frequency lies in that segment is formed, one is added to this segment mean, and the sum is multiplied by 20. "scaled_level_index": 812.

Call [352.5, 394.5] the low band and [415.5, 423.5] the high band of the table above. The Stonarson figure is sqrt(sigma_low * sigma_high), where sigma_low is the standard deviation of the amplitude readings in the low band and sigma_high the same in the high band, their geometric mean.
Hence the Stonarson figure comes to 1.9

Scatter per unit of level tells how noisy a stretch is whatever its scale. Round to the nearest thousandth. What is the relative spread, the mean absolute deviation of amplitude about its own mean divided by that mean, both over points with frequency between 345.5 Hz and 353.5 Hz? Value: 0.048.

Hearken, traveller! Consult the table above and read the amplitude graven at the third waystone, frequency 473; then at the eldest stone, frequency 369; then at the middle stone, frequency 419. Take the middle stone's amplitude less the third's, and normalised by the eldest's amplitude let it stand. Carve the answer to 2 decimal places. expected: 0.23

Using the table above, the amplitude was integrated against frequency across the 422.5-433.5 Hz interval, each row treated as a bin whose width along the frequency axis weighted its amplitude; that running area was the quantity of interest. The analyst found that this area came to 308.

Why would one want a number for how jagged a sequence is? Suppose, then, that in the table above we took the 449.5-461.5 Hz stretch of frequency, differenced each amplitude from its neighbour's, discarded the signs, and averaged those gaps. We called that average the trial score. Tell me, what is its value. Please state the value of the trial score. 0.78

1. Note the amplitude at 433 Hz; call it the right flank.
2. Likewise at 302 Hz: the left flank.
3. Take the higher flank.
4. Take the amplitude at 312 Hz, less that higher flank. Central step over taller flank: 1.8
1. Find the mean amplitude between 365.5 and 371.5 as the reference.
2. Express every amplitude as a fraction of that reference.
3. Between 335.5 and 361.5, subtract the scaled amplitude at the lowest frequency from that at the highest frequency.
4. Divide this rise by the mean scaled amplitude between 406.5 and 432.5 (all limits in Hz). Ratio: 0.13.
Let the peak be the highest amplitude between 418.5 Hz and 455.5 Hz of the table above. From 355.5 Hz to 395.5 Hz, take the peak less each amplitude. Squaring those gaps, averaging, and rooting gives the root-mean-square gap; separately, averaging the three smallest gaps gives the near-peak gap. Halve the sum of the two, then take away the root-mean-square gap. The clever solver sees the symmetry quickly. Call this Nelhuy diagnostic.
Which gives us -12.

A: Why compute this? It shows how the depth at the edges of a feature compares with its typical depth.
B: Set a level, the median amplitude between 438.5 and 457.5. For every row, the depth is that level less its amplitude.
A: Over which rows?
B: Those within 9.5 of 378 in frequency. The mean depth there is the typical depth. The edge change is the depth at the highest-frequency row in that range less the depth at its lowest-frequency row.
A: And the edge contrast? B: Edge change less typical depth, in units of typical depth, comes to -1.1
